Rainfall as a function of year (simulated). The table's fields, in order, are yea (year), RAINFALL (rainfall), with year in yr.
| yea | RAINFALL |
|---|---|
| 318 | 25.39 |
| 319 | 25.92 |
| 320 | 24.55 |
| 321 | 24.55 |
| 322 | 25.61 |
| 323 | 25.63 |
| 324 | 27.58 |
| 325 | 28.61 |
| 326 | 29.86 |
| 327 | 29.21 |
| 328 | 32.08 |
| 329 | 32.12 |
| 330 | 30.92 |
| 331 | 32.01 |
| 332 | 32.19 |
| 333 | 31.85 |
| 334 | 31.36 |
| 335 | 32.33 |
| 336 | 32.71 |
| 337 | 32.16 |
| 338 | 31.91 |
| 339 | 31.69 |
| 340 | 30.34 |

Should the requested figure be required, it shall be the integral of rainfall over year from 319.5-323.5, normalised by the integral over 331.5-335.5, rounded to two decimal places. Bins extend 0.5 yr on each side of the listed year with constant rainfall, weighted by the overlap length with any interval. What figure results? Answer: 0.79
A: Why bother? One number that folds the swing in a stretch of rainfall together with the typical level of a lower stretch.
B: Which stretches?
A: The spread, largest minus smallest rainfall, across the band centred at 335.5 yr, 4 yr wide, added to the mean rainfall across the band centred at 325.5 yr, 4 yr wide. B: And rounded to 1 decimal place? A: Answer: 30.2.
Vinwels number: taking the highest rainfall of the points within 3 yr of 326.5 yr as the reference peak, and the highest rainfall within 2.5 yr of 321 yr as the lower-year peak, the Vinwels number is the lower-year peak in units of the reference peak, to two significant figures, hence 0.81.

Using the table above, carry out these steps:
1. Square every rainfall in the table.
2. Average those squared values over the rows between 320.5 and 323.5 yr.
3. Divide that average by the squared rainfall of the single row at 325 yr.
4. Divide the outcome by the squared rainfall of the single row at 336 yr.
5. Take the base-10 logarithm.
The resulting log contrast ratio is -3.14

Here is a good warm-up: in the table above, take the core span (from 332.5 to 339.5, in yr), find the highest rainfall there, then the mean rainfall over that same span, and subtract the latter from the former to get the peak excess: 0.7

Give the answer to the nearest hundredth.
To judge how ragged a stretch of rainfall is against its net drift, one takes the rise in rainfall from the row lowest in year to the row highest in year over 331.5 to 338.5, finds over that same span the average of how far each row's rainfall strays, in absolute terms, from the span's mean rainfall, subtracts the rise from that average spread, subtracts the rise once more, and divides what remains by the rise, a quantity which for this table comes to -3.12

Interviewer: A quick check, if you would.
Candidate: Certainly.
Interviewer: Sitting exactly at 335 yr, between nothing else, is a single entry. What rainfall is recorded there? 32.33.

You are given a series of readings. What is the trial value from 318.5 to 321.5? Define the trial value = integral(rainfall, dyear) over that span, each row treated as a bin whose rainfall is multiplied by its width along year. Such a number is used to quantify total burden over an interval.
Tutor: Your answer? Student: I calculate 75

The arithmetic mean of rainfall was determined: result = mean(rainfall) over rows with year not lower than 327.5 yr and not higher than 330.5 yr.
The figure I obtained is 31.7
